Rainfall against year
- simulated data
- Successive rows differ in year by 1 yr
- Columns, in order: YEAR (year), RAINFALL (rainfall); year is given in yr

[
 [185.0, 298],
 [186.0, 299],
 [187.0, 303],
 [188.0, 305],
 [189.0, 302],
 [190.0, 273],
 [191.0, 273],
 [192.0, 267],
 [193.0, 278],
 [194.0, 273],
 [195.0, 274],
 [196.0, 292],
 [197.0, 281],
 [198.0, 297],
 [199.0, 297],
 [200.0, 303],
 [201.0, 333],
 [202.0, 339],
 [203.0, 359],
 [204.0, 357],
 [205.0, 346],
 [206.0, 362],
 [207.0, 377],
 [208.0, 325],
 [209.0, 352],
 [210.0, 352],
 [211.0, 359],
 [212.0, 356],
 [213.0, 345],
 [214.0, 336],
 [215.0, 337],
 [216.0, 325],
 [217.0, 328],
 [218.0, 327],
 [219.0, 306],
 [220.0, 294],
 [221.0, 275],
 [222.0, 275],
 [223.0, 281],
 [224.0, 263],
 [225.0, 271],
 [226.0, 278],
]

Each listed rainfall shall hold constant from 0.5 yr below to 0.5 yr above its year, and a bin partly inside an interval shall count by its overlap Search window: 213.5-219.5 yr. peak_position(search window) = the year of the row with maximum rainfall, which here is 215.0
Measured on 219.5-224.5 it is 220.0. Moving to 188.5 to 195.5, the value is 189.0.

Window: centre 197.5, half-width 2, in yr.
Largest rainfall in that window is 297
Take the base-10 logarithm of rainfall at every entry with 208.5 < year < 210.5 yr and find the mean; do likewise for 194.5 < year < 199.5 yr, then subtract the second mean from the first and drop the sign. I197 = 0.087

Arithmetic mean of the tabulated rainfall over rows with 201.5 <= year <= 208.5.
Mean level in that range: 352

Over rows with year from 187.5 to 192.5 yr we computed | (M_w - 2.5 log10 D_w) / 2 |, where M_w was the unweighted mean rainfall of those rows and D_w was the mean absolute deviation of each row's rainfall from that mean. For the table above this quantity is 141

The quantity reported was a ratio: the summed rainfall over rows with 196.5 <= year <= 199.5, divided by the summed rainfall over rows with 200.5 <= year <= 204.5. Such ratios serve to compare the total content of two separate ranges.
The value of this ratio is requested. 0.63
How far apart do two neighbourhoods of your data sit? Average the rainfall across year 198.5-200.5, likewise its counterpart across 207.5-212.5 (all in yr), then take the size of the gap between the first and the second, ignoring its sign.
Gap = 49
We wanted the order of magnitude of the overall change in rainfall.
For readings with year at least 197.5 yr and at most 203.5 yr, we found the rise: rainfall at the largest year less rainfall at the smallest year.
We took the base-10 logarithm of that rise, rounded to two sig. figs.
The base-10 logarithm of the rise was 1.8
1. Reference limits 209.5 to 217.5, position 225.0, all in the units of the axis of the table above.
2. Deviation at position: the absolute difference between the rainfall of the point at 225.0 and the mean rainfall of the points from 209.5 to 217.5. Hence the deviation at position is 71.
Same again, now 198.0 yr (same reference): 45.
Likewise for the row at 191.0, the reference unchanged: 69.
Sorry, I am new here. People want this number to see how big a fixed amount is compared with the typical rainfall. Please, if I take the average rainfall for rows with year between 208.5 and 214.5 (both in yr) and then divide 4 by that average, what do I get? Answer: 0.0114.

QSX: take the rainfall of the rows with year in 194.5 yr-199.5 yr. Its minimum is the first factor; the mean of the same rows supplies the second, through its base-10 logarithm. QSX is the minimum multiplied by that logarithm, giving 674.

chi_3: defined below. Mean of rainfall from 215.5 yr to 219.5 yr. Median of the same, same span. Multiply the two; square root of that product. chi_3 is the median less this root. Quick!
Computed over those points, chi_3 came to 2.3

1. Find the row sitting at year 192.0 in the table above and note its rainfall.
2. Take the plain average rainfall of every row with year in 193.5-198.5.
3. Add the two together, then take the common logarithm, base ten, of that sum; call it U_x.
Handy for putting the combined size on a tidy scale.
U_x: 2.74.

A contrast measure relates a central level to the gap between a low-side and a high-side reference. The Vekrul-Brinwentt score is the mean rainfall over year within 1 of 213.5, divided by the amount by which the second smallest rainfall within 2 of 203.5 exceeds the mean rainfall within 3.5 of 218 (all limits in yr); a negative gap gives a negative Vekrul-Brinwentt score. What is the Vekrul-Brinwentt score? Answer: 10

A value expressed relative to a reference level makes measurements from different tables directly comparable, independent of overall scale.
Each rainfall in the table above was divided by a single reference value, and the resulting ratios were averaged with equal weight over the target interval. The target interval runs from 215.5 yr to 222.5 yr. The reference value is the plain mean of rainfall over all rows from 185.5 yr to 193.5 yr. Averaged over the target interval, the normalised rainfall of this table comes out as 1.06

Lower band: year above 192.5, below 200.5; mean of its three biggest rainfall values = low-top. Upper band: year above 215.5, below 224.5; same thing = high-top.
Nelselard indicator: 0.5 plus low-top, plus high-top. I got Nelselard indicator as 626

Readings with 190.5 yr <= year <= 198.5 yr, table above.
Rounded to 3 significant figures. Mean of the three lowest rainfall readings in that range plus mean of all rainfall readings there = 550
